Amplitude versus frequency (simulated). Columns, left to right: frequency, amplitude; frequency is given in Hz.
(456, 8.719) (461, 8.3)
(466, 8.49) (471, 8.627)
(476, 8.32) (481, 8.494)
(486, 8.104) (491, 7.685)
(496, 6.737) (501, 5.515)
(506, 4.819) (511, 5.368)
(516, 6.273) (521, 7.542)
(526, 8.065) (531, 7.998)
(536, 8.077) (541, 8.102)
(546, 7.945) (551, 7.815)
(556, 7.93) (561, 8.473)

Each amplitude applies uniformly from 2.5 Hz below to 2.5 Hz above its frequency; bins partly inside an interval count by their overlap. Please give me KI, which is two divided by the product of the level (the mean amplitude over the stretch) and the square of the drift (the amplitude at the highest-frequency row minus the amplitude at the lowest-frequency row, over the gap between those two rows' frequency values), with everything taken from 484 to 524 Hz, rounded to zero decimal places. 1192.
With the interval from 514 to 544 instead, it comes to 49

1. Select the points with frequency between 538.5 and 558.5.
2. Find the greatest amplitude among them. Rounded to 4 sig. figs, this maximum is 8.102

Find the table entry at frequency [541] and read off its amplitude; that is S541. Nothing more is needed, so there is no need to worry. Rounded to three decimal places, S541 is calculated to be 8.102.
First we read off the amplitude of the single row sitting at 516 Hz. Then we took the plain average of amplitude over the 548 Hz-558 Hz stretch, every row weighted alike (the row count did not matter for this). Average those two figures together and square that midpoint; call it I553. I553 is 50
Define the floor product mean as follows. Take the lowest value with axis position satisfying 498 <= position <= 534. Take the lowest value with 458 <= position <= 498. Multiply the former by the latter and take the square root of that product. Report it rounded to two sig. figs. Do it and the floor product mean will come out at 5.7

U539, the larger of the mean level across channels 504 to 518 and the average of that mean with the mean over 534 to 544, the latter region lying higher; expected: 6.8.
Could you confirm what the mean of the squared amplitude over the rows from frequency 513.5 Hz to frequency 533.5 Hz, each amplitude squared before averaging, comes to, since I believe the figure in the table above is 56.3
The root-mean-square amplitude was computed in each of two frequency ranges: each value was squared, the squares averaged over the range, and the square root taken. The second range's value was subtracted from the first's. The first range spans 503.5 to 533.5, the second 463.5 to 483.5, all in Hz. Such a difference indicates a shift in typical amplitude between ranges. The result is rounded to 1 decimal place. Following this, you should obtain -1.7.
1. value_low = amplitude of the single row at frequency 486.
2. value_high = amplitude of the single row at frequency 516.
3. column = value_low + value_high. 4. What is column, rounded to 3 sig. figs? 14.4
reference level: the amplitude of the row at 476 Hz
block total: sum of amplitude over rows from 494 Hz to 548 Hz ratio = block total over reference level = 9.2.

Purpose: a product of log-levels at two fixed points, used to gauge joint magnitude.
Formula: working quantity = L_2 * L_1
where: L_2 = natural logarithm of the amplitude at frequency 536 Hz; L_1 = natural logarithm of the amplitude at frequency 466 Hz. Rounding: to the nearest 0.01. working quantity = 4.47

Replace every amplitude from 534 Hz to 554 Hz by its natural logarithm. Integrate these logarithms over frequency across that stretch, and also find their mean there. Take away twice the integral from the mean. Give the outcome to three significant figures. -81.0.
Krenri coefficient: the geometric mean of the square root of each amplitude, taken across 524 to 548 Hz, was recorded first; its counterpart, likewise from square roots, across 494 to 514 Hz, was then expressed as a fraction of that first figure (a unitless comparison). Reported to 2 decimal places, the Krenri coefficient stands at 0.83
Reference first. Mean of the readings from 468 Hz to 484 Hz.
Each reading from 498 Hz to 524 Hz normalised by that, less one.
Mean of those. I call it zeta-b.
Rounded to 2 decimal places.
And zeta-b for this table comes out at -0.30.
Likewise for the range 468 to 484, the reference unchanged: 0.00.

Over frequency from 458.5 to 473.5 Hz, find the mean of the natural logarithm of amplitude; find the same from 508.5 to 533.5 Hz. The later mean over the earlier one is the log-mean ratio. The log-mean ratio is 0.91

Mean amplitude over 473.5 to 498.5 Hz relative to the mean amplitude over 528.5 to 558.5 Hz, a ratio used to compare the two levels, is 0.99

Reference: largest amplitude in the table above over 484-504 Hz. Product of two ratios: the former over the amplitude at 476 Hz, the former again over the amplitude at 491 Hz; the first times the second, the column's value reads 1.03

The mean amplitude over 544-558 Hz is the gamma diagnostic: 7.9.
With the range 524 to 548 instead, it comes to 8.0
